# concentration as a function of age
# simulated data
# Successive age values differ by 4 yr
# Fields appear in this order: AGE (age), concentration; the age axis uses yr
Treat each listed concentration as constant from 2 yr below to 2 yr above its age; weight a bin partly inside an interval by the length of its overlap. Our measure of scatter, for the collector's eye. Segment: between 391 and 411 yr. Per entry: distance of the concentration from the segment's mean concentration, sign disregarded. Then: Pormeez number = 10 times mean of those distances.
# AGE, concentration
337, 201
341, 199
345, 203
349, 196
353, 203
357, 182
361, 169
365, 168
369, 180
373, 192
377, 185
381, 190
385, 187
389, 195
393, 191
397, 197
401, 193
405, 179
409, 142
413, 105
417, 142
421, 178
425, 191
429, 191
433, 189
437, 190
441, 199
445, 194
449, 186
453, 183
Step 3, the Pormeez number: 159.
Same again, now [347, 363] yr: 120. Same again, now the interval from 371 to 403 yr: 30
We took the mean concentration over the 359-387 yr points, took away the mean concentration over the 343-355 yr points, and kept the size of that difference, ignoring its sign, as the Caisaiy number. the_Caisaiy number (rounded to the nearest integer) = 19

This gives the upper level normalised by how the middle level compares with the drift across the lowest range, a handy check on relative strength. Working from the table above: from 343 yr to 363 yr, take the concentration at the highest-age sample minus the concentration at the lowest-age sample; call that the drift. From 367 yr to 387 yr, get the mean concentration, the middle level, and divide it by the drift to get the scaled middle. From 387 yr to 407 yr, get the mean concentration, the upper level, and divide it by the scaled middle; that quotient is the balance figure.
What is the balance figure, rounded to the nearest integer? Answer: -35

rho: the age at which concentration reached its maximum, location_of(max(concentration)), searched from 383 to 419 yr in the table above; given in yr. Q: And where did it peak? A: 397 yr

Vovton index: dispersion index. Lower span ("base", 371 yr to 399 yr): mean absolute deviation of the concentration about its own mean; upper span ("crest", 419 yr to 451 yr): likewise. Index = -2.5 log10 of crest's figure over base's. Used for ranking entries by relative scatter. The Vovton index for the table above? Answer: -0.3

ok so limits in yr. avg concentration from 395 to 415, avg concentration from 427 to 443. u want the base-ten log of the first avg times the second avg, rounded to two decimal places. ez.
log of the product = 4.50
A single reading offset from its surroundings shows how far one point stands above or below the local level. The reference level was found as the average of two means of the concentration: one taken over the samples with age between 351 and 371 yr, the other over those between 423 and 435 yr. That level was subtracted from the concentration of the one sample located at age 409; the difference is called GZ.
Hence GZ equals -43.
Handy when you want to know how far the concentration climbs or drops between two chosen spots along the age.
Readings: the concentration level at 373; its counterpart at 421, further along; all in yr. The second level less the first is -14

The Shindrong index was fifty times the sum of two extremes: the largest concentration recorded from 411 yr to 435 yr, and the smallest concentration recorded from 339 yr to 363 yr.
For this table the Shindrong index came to 18000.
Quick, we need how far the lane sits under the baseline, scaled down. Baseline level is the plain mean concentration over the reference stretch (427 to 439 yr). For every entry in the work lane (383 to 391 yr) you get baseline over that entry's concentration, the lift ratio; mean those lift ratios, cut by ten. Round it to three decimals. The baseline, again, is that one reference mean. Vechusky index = 0.100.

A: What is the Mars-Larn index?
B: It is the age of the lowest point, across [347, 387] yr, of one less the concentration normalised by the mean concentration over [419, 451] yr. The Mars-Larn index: 353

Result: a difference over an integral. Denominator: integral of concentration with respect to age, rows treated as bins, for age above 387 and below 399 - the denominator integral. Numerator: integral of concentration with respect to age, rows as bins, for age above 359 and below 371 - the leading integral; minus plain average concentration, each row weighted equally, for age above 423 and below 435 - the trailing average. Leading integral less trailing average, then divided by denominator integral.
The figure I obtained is 0.81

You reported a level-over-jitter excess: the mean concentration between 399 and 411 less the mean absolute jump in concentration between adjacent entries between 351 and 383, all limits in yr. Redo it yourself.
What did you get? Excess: 161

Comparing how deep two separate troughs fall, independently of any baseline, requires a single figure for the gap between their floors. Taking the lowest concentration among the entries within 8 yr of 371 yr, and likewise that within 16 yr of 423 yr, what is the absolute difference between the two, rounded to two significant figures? 63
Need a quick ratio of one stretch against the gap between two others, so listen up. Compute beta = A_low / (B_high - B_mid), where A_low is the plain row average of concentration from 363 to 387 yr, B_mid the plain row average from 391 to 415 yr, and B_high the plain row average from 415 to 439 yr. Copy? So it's 15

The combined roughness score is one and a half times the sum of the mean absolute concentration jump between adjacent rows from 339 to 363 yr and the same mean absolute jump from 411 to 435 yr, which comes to 42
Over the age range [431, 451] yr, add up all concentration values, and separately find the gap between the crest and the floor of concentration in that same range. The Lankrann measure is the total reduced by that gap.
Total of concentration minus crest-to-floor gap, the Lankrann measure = 945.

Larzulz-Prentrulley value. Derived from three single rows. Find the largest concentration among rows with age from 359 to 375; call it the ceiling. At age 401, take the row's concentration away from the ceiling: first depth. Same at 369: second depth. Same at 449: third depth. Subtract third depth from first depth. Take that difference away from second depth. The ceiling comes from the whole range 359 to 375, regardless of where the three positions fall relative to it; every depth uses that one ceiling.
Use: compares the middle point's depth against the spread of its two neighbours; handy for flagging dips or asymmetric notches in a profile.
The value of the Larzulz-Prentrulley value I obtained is 19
